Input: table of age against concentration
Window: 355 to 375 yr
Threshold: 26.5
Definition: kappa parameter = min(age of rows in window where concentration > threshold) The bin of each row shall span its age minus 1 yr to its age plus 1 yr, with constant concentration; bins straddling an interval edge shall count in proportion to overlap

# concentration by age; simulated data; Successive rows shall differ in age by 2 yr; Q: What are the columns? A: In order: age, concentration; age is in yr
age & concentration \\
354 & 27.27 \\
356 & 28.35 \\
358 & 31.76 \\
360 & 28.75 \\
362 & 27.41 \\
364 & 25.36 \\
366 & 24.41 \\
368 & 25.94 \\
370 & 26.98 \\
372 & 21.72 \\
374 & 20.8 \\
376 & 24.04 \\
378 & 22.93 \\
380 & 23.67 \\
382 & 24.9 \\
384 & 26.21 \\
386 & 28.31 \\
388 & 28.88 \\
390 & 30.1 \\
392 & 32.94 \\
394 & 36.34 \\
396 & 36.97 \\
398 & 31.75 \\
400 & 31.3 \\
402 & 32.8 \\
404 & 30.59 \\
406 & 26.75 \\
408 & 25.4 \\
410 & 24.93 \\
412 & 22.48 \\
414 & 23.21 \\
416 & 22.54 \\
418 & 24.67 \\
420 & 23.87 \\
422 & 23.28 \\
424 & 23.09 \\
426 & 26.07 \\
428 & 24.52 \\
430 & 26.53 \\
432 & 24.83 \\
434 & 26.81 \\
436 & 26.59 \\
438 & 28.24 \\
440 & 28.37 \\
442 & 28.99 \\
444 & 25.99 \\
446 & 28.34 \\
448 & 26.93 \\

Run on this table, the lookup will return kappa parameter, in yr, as 356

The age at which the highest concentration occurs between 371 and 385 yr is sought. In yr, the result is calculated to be 384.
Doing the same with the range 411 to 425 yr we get 418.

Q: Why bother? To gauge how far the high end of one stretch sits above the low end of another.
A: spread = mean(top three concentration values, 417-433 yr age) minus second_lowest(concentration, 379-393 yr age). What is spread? 1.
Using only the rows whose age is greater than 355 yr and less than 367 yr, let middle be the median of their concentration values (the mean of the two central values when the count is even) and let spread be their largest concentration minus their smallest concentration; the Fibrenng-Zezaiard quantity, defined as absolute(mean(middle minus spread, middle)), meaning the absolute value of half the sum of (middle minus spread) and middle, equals 24.2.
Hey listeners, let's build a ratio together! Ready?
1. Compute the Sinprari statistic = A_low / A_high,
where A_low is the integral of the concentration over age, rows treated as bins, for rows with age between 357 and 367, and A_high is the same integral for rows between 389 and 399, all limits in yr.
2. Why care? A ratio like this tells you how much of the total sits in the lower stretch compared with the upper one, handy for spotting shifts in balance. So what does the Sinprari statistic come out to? 0.82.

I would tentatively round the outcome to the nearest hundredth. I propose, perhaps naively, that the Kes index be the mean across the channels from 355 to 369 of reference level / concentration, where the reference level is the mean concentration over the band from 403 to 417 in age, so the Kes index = 0.92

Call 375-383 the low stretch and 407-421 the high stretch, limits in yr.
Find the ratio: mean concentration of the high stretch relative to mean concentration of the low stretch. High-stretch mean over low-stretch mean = 1.00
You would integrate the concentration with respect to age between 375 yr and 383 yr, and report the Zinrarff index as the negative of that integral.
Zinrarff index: -191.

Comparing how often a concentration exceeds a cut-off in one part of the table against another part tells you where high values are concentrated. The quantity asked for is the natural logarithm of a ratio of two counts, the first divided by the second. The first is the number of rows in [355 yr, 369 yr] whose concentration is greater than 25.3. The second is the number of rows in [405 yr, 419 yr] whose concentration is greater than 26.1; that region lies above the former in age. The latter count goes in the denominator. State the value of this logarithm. 1.8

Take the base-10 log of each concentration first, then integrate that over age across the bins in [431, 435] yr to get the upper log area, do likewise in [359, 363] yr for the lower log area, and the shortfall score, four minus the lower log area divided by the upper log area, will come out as 2.97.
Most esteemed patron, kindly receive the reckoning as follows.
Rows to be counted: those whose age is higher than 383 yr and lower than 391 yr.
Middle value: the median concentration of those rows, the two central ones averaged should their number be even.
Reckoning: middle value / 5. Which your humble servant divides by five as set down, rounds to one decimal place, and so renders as 5.7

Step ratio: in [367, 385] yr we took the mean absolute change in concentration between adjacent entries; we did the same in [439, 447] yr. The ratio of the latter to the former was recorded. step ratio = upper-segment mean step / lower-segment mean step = 1.1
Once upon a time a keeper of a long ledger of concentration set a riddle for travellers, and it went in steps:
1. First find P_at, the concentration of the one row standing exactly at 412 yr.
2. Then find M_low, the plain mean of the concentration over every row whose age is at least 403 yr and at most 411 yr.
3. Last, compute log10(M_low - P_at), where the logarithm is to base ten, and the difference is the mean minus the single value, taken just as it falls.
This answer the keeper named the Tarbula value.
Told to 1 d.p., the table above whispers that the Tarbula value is 0.6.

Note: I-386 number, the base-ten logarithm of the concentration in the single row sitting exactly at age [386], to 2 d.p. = 1.45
